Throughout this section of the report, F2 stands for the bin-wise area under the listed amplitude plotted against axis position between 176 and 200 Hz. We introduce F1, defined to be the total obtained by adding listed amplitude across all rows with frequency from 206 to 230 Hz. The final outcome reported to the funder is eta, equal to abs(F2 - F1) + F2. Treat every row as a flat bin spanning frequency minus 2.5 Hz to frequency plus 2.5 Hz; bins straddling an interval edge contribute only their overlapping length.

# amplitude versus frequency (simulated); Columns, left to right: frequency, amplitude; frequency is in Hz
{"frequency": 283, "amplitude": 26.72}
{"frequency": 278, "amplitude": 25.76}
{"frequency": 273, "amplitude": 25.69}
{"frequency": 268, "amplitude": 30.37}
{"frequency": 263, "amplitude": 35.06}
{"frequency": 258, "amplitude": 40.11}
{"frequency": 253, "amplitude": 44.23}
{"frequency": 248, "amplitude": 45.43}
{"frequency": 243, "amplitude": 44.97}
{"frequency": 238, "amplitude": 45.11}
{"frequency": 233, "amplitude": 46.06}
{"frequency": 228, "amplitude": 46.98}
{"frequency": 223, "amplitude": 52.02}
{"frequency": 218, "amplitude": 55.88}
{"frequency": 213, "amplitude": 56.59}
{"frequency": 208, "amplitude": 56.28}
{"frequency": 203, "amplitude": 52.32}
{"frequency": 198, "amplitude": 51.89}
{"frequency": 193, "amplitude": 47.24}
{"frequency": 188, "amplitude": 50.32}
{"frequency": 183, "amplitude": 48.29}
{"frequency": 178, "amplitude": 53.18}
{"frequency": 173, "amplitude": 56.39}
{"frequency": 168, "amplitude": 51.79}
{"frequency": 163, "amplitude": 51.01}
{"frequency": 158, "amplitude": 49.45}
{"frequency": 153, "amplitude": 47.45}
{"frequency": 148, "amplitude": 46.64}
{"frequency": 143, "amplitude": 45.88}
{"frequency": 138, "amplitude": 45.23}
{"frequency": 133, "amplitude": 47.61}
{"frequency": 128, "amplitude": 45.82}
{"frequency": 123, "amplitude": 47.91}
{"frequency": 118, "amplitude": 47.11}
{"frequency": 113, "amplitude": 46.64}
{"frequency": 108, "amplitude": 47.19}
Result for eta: 2136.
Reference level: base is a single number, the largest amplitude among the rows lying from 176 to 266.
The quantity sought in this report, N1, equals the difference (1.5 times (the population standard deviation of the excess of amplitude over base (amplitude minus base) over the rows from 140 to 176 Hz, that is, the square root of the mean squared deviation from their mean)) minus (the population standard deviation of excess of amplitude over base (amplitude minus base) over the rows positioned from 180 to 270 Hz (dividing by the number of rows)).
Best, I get -2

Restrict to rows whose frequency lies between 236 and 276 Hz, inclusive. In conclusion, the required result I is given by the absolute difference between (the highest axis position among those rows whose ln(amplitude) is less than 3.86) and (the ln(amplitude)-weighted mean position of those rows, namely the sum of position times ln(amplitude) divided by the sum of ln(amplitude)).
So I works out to 18.1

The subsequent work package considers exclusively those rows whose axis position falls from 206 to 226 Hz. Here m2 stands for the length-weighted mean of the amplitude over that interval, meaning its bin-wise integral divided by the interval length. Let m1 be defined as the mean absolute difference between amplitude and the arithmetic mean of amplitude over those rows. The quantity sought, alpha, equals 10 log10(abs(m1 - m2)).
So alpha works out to 17.3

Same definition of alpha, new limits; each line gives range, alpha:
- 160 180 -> 17.1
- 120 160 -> 16.6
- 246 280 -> 14.5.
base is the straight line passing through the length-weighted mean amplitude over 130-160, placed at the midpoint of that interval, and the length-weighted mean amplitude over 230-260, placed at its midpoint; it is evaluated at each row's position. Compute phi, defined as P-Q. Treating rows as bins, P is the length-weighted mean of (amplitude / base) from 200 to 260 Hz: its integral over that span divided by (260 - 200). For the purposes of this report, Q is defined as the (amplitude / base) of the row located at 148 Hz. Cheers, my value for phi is 0.10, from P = 1.09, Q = 0.99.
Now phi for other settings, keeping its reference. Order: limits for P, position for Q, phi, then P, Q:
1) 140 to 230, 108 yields 0.13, 1.11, 0.98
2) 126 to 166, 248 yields -0.01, 1.01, 1.02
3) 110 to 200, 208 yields -0.19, 1.05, 1.24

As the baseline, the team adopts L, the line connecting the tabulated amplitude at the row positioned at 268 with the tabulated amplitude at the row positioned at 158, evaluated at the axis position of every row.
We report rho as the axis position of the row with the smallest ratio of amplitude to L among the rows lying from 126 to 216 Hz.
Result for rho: 128 Hz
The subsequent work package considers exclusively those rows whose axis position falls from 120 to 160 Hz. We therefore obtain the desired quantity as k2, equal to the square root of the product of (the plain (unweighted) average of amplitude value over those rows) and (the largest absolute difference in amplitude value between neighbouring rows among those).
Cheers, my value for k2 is 11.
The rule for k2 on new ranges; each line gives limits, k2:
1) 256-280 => 13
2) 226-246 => 7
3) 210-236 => 16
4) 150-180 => 15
